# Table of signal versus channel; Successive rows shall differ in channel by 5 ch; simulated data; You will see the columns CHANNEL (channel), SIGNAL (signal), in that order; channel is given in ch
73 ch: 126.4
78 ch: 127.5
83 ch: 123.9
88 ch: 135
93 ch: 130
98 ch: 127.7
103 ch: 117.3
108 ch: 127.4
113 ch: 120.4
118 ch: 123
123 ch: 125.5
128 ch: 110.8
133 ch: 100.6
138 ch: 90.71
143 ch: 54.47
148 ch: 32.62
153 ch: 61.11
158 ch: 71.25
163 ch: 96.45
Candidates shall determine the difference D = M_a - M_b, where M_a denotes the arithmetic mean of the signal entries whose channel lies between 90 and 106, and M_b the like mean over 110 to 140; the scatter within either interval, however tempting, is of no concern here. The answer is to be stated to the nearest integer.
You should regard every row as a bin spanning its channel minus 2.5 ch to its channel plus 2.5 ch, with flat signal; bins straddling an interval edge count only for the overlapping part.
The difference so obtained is 13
